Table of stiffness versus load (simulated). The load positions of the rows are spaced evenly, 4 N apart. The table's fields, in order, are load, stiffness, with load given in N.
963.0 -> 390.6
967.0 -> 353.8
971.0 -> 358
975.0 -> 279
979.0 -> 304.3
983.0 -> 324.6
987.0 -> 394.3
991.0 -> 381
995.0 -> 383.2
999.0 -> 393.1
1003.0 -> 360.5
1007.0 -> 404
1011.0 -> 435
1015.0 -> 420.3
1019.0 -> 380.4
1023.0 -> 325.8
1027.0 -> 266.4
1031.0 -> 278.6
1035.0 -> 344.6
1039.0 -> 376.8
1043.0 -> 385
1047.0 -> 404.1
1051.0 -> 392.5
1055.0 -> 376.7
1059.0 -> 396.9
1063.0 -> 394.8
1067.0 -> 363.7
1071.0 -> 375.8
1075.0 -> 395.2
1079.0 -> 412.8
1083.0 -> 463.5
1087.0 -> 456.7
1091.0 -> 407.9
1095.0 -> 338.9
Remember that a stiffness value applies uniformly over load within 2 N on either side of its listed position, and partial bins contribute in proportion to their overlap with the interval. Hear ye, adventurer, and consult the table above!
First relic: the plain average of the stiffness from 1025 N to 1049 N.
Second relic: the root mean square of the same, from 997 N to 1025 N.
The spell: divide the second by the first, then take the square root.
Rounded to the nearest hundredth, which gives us 1.07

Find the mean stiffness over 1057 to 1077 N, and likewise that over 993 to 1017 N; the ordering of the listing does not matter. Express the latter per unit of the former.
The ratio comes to 1.04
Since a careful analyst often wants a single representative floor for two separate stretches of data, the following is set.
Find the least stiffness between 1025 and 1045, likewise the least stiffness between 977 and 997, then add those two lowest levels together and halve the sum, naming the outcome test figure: 285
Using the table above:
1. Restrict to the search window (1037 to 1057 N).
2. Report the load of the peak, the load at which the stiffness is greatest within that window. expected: 1047.0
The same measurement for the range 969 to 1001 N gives 987.0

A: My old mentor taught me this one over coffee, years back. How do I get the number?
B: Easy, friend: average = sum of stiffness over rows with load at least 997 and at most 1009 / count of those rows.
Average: 386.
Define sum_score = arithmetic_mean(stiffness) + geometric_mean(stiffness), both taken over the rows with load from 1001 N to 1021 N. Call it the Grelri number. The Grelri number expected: 799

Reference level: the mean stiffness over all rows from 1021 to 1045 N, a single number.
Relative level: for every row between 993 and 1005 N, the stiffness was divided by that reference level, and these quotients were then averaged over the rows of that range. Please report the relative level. 1.15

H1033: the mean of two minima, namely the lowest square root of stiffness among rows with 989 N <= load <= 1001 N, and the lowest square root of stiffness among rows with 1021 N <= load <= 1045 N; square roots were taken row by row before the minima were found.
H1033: 17.9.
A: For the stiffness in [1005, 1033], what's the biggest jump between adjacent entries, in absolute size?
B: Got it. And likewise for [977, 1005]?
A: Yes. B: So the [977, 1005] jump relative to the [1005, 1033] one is 1.2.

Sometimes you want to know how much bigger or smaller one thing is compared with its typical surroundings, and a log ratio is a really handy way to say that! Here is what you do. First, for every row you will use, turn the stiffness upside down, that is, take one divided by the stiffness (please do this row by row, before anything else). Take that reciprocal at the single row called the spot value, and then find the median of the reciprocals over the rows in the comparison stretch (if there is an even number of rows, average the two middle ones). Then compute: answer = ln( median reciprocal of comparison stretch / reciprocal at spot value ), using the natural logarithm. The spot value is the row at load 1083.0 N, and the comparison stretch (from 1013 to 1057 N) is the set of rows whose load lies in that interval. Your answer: 0.21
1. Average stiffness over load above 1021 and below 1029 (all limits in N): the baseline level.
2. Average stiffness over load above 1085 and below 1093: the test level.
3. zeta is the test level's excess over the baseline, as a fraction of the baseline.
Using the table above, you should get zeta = 0.46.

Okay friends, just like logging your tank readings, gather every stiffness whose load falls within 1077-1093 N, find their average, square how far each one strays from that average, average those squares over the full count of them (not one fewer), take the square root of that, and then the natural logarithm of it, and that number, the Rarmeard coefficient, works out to 3.22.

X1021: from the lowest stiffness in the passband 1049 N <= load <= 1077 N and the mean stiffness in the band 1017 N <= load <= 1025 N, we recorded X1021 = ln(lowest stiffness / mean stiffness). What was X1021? 0.0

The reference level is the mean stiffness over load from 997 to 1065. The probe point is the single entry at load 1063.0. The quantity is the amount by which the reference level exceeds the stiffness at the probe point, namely -22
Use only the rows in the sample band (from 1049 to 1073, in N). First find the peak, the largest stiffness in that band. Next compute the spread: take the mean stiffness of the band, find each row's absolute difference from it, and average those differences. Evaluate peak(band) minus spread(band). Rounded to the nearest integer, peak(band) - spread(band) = 386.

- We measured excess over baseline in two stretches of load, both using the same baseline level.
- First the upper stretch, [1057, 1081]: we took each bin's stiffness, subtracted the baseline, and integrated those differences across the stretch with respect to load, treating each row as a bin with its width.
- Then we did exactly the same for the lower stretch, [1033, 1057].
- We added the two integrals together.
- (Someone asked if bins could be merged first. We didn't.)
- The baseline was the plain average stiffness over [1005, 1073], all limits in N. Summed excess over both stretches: 627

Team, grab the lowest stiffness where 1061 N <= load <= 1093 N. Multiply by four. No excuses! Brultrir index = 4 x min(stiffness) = 1455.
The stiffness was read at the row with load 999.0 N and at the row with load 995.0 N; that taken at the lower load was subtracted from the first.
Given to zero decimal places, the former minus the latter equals 10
